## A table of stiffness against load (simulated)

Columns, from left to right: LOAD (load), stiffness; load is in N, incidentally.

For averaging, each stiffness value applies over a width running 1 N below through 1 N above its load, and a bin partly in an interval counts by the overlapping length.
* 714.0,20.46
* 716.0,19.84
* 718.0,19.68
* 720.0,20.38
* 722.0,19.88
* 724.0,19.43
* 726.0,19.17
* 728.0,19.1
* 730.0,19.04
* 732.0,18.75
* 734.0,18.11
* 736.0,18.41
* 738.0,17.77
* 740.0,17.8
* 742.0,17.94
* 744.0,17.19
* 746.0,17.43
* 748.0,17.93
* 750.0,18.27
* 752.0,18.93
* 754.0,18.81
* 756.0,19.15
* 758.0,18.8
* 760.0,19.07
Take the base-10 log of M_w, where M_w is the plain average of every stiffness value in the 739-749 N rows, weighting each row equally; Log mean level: 1.25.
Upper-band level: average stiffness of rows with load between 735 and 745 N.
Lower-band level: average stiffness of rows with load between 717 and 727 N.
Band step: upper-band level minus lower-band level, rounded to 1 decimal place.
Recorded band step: -1.9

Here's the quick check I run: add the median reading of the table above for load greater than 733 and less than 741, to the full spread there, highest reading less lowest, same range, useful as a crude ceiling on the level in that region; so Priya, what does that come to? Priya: 18.6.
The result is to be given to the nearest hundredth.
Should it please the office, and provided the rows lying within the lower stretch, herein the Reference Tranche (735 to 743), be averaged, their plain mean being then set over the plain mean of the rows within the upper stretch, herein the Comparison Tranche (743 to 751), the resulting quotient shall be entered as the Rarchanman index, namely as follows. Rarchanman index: 1.02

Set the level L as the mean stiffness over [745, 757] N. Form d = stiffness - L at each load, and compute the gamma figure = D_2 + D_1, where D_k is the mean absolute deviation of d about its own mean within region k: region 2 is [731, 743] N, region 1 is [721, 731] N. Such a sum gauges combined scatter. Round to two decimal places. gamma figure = 0.56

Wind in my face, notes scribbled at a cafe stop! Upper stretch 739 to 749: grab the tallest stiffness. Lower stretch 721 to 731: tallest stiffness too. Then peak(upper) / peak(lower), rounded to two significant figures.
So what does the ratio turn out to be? 0.90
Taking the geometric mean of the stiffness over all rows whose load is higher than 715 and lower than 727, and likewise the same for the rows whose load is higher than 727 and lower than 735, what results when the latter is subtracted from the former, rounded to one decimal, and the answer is 1.0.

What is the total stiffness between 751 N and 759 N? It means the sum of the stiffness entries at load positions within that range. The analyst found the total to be 76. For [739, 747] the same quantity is 70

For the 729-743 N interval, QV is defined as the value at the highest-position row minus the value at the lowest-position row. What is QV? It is -1.1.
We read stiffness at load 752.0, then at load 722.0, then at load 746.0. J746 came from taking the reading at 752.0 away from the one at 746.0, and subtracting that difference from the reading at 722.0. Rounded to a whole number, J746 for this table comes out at 21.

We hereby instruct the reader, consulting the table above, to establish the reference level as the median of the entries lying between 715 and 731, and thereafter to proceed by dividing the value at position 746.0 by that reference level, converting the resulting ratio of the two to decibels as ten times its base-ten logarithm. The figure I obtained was -0.5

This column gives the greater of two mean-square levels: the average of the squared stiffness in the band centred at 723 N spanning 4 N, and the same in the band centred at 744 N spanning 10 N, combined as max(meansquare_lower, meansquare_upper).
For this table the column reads 386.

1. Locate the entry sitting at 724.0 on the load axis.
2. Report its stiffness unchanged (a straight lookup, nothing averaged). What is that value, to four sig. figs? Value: 19.43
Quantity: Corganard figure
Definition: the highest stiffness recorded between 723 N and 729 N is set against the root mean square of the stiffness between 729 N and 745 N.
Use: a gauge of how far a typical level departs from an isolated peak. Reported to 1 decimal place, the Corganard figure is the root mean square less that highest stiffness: -1.3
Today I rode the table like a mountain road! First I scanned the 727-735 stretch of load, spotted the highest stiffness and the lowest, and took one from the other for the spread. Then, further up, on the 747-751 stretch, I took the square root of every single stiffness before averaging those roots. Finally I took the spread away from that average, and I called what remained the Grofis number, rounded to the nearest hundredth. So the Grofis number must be 3.26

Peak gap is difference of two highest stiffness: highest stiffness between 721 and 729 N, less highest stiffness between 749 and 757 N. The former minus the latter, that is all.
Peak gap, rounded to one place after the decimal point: 0.7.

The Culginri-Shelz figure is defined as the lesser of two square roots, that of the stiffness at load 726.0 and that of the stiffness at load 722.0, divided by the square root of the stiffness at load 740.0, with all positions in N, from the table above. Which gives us 1.04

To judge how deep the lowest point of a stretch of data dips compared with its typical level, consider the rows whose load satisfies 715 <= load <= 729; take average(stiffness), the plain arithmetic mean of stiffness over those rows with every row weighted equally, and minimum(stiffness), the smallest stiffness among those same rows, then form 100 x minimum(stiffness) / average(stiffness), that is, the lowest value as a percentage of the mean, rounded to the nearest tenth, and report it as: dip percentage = 97.3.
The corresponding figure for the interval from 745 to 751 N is 97.5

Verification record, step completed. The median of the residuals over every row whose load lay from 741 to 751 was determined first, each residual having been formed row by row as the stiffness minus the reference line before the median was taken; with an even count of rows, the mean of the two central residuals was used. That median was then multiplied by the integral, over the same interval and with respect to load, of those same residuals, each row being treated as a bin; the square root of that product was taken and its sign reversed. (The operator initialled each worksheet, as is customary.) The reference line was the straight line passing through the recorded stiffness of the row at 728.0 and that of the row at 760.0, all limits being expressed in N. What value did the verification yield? -3.9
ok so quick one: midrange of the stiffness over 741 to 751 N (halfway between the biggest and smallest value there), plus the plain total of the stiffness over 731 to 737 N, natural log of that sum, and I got 4.3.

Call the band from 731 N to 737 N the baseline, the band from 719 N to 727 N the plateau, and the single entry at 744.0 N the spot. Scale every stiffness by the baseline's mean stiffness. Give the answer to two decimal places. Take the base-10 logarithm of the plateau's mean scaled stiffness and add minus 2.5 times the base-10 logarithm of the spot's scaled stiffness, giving 0.10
